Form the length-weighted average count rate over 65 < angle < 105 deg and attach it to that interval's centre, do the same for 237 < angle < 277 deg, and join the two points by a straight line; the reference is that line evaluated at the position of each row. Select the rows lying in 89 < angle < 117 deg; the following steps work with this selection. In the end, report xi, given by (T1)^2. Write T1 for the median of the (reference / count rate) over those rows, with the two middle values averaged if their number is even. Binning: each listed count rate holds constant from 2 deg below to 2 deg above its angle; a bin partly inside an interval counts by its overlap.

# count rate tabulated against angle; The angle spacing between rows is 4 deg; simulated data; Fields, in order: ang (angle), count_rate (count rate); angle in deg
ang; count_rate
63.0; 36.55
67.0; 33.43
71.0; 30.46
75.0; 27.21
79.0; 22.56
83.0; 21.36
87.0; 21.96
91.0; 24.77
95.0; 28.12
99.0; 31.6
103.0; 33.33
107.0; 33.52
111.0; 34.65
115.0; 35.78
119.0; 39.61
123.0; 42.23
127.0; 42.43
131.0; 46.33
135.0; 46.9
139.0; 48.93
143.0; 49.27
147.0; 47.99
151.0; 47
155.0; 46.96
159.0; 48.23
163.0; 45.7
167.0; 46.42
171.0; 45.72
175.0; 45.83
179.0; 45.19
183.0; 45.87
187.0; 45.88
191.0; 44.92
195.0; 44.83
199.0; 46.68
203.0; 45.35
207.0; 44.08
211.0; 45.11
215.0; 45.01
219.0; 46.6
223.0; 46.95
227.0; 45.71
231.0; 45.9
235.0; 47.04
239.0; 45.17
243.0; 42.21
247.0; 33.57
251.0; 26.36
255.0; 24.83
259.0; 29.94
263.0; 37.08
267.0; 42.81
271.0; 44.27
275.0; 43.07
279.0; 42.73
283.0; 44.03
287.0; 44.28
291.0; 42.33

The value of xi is 0.73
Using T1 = 0.86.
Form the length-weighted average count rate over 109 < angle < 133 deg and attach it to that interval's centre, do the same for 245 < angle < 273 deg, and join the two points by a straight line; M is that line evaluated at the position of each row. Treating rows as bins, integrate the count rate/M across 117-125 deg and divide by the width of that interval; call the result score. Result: 1.0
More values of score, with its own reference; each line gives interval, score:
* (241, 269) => 1.0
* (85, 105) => 0.7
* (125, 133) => 1.1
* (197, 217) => 1.2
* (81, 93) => 0.5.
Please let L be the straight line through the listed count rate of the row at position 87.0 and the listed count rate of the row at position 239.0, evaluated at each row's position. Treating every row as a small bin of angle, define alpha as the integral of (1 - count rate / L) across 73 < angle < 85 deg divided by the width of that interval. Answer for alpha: -0.15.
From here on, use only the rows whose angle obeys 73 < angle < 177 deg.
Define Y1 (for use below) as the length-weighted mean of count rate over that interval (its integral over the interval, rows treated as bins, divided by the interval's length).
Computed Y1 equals 39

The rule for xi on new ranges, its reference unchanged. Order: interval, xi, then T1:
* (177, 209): 0.54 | 0.73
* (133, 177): 0.44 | 0.66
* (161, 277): 0.58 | 0.76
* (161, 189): 0.50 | 0.71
